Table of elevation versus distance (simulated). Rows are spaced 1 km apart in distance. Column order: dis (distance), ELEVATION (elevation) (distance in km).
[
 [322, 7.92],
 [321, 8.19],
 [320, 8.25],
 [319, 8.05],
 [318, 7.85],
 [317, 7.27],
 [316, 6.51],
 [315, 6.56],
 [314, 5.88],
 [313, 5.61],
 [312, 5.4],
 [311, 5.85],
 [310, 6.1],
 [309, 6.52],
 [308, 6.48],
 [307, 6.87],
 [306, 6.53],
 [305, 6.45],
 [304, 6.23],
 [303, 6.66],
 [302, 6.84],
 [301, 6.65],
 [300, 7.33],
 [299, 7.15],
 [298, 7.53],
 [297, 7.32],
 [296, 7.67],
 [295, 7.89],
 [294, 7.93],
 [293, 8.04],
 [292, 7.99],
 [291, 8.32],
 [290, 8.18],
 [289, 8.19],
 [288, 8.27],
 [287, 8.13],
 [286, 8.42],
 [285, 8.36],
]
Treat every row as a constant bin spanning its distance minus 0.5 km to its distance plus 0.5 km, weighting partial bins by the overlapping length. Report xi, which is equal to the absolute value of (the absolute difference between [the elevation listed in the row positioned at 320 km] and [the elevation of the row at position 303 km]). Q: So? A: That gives 1.6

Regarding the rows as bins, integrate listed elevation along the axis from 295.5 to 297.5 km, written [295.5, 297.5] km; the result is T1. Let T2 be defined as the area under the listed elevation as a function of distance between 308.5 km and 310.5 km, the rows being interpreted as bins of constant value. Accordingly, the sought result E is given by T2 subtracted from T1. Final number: 2.4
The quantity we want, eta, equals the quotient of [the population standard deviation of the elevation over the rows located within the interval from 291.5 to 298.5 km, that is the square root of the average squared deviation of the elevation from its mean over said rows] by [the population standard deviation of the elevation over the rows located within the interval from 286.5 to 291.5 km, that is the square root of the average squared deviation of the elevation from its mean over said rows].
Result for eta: 3.7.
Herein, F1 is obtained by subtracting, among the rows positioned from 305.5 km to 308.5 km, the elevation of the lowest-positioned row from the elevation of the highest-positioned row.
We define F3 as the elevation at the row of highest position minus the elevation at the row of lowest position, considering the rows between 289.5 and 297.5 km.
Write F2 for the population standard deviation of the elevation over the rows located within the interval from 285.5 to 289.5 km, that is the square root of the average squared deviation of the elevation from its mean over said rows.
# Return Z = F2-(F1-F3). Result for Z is -0.7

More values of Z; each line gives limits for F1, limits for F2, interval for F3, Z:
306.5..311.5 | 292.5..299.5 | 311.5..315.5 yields 2.5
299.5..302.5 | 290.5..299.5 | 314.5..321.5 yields 2.5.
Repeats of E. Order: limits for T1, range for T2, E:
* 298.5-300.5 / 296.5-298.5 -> -0.4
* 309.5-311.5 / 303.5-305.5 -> -0.7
